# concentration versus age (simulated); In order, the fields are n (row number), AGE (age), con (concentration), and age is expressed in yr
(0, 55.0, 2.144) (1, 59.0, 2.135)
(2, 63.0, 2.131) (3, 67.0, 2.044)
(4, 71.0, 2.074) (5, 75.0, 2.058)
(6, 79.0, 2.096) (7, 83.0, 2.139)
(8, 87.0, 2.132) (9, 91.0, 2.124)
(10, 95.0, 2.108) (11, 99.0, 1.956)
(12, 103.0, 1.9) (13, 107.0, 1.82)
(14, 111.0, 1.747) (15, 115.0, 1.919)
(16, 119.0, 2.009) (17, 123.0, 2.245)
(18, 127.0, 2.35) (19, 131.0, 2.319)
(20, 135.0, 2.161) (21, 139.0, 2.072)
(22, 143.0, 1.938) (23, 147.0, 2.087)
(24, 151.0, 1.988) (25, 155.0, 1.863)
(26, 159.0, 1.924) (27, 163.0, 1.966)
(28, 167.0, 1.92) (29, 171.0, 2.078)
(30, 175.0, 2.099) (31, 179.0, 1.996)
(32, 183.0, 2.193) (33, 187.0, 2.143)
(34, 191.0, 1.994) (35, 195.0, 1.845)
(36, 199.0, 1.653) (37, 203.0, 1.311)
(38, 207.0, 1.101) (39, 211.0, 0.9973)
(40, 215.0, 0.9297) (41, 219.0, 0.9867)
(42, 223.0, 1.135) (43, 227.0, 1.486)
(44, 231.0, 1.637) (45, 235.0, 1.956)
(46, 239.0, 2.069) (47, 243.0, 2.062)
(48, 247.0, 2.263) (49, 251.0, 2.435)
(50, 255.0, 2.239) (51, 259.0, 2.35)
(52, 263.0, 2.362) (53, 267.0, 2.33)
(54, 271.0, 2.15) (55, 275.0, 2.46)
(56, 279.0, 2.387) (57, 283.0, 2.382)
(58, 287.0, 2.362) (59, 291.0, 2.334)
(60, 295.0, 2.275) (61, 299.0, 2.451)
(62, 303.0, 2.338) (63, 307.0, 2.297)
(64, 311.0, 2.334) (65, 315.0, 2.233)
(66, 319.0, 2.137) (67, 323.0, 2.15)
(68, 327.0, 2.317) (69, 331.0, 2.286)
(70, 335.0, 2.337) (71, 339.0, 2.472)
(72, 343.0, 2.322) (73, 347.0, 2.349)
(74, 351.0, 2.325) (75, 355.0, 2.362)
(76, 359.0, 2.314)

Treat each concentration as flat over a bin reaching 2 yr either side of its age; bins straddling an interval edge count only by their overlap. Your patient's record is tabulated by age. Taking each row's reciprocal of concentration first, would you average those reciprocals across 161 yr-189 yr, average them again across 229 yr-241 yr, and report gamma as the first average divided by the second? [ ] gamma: 0.91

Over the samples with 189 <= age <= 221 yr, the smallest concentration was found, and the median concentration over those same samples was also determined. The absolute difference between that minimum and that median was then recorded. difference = 0.28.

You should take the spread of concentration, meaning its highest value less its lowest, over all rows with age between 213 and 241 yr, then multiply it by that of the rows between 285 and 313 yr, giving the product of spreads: 0.20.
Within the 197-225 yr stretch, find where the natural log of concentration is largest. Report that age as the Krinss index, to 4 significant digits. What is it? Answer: 199.0 yr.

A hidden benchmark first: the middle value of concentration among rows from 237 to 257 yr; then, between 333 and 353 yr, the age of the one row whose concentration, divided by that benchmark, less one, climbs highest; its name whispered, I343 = 339.0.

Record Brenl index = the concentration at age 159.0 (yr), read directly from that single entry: 1.924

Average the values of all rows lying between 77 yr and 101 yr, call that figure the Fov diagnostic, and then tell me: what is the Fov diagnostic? 2.09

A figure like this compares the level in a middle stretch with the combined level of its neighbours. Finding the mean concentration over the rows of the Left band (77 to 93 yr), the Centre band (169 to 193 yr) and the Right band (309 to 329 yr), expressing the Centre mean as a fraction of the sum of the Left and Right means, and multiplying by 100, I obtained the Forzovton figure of 48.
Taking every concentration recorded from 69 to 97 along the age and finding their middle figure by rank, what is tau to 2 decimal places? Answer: 2.11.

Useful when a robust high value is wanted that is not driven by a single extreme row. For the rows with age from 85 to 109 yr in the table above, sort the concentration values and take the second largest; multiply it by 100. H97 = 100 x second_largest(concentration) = 212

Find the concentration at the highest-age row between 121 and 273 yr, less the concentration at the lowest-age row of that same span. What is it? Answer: -0.1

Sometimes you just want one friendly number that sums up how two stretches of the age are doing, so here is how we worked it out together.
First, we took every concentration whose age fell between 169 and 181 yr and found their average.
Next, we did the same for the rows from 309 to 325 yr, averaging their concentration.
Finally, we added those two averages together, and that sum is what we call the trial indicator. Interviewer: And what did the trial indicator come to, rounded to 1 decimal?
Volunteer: 4.3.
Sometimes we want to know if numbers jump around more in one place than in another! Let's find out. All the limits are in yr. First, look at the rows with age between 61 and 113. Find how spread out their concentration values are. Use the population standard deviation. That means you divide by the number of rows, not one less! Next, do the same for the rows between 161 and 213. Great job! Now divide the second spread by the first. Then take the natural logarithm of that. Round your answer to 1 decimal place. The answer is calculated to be 1.1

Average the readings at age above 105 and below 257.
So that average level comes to 1.9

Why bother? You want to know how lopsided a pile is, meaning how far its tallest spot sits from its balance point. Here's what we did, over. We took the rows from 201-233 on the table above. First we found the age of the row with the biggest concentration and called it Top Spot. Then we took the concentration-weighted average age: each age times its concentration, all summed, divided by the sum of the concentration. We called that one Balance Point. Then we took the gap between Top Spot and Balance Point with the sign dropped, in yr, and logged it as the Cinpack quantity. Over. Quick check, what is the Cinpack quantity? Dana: 13.0 yr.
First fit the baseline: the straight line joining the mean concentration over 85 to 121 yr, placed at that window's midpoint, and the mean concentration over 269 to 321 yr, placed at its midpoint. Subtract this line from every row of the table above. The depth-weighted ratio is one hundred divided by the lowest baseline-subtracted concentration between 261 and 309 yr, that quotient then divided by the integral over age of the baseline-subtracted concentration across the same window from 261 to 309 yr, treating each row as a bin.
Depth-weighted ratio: -382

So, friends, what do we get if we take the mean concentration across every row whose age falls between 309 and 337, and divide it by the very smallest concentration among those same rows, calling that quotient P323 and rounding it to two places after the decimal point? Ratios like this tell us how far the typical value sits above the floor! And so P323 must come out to 1.06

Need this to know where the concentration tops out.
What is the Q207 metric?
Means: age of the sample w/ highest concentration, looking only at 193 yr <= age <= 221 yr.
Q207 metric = 195.0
